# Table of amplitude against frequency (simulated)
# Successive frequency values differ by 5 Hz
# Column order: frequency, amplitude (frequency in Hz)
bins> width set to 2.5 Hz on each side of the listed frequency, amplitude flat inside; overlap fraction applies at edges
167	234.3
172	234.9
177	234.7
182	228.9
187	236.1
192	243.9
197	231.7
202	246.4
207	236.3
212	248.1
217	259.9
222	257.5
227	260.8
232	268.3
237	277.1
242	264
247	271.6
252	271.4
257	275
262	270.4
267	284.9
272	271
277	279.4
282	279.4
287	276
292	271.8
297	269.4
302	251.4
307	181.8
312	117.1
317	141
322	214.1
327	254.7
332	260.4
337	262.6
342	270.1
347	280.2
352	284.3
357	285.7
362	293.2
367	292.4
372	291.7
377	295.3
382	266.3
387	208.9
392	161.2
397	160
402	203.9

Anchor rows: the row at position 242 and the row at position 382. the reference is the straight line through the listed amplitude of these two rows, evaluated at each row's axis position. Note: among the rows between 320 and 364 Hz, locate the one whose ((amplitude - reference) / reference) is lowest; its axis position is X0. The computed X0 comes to 322 Hz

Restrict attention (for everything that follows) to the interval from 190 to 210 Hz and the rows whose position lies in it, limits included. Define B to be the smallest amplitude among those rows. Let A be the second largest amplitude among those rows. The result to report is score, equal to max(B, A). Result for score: 244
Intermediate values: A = 243.9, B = 231.7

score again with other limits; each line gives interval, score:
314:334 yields 255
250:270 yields 275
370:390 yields 292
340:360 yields 284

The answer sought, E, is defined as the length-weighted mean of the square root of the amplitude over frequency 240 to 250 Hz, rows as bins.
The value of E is 16.4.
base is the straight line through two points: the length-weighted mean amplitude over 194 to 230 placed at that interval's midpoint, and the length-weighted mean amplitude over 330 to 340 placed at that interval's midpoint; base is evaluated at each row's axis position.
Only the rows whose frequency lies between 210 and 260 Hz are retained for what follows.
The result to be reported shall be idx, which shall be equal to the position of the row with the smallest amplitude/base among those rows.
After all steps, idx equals 212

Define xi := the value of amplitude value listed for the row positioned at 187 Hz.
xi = 236.1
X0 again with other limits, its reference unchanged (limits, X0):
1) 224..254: 227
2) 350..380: 352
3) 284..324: 312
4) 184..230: 197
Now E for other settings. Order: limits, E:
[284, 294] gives 16.6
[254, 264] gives 16.5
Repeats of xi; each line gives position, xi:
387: 208.9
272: 271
